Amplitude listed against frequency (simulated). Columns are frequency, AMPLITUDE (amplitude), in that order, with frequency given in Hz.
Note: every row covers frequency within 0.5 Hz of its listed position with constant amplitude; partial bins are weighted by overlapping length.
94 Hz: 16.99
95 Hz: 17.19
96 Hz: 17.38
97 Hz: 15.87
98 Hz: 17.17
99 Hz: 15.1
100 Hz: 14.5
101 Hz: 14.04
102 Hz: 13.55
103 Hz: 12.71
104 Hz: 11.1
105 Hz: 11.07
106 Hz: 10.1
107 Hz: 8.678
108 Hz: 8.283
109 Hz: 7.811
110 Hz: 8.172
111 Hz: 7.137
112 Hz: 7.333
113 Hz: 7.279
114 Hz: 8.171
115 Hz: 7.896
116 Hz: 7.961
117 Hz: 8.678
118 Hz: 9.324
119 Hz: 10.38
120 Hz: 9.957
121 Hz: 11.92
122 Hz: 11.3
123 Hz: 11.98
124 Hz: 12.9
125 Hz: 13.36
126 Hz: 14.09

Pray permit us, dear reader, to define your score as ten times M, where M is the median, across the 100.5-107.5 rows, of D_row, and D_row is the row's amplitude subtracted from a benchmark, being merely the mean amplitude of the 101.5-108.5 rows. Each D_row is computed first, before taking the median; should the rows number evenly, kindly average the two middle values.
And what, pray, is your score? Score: -3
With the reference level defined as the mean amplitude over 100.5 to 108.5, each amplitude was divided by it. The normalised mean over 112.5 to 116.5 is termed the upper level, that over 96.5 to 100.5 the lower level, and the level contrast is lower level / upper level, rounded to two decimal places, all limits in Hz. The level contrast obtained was 2.00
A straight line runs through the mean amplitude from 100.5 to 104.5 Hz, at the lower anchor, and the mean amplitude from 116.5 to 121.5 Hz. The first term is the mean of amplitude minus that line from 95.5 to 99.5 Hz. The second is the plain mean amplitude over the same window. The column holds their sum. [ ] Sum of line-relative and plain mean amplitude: 19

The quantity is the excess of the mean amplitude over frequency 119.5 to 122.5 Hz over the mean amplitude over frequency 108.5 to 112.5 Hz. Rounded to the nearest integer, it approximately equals 3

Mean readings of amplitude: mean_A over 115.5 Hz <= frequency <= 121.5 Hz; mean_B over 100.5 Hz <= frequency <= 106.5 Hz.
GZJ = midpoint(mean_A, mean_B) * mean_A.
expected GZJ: 106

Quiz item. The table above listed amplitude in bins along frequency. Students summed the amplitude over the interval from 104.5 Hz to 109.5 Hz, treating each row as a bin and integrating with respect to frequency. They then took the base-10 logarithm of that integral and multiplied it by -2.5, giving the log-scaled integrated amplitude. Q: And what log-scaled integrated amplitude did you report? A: -4.2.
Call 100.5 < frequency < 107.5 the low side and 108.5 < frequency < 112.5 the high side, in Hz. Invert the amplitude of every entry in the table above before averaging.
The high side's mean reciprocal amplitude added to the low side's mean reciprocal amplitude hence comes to 0.22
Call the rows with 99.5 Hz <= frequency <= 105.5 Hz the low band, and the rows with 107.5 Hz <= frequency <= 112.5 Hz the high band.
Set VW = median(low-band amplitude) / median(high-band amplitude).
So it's 1.7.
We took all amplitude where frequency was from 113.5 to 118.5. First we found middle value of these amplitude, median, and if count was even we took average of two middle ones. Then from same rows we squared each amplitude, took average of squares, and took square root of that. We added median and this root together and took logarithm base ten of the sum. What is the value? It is 1.22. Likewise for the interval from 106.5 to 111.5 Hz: 1.21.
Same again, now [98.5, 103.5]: 1.45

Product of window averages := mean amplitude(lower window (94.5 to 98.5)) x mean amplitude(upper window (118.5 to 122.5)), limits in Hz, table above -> 184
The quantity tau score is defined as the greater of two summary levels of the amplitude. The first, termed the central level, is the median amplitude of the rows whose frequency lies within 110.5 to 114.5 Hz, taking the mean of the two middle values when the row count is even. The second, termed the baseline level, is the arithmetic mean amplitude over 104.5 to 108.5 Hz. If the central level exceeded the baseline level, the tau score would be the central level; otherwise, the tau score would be 10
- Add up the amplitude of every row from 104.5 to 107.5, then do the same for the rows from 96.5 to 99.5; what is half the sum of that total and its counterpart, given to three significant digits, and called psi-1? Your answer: 39.0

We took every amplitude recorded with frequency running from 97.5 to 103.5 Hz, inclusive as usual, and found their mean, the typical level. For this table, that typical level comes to 15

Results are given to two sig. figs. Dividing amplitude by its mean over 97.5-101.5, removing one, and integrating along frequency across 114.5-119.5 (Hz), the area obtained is -2.1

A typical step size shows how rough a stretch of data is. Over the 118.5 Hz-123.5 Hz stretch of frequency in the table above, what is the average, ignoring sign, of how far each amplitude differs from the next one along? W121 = 0.92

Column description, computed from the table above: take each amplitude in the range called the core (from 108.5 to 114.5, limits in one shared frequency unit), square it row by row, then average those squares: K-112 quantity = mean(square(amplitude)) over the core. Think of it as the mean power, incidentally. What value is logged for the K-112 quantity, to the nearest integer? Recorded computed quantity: 59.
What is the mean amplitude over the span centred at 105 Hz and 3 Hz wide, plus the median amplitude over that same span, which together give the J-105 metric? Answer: 22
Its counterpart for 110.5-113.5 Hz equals 15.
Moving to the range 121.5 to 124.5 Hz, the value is 24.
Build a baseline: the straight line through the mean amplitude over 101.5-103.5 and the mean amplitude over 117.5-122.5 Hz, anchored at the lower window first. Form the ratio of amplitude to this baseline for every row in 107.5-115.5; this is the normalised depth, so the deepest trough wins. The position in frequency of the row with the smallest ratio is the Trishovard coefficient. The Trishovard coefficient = 111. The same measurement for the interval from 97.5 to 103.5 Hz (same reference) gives 103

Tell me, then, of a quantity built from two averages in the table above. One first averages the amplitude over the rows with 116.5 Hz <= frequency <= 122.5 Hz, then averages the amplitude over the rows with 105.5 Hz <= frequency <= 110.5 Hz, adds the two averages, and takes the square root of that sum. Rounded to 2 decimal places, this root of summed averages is 4.34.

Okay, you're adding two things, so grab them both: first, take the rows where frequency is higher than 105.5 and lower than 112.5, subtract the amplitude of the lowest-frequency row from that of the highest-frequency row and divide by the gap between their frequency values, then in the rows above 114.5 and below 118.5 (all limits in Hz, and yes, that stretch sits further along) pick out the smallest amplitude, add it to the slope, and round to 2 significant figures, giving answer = 7.4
